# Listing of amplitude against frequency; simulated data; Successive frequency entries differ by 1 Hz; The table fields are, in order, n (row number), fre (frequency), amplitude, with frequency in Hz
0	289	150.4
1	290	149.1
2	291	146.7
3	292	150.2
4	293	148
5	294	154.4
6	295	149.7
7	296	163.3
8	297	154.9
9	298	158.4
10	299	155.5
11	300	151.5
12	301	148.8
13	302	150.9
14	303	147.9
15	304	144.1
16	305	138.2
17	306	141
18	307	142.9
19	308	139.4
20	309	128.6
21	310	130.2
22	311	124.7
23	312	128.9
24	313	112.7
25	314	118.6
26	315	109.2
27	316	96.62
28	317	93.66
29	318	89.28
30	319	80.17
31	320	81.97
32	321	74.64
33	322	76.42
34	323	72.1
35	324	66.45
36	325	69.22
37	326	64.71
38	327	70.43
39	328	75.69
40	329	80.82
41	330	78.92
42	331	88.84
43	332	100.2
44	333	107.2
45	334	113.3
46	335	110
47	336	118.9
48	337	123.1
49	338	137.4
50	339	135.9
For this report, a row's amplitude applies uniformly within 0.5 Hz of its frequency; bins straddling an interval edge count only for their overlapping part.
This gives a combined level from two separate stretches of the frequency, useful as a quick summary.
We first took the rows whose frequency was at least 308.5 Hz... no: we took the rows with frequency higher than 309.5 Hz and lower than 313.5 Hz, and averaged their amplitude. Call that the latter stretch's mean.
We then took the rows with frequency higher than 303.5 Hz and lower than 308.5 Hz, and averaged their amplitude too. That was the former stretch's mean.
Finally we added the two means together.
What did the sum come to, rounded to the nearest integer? 265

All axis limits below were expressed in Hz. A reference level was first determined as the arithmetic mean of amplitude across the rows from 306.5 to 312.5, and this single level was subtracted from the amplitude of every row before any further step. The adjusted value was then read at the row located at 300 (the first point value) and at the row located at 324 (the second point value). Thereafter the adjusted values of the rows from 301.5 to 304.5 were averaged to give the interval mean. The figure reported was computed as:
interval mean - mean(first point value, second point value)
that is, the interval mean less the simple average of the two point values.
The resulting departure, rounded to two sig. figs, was 39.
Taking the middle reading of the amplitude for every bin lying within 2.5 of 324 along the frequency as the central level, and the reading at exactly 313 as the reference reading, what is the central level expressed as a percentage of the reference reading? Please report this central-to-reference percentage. 61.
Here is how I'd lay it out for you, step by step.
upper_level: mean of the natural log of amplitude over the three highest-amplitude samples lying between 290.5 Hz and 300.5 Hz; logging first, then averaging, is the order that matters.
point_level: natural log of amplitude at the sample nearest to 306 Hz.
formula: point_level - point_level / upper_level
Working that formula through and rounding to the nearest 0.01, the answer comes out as 3.97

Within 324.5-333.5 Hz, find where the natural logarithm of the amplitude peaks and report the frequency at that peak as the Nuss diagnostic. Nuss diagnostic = 333 Hz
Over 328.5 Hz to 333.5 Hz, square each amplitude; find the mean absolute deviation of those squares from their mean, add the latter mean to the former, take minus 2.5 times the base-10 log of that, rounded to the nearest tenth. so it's -10.0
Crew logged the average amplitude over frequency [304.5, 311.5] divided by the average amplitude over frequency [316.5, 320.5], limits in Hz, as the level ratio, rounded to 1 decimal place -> 1.6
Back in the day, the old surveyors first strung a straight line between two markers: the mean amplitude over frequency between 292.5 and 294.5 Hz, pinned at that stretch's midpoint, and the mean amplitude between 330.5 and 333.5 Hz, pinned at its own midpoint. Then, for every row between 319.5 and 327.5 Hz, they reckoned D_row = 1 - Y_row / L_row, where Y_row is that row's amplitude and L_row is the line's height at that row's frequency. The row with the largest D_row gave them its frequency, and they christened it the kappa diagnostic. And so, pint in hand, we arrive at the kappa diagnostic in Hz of 326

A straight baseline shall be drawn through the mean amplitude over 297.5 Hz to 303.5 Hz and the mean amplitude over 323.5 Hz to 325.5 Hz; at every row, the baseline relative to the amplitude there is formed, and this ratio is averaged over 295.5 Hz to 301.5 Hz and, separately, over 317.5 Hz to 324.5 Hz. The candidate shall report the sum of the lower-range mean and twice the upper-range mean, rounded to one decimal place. 3.1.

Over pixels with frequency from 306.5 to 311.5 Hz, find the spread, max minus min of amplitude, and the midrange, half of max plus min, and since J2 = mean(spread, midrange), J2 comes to 76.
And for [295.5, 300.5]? 85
